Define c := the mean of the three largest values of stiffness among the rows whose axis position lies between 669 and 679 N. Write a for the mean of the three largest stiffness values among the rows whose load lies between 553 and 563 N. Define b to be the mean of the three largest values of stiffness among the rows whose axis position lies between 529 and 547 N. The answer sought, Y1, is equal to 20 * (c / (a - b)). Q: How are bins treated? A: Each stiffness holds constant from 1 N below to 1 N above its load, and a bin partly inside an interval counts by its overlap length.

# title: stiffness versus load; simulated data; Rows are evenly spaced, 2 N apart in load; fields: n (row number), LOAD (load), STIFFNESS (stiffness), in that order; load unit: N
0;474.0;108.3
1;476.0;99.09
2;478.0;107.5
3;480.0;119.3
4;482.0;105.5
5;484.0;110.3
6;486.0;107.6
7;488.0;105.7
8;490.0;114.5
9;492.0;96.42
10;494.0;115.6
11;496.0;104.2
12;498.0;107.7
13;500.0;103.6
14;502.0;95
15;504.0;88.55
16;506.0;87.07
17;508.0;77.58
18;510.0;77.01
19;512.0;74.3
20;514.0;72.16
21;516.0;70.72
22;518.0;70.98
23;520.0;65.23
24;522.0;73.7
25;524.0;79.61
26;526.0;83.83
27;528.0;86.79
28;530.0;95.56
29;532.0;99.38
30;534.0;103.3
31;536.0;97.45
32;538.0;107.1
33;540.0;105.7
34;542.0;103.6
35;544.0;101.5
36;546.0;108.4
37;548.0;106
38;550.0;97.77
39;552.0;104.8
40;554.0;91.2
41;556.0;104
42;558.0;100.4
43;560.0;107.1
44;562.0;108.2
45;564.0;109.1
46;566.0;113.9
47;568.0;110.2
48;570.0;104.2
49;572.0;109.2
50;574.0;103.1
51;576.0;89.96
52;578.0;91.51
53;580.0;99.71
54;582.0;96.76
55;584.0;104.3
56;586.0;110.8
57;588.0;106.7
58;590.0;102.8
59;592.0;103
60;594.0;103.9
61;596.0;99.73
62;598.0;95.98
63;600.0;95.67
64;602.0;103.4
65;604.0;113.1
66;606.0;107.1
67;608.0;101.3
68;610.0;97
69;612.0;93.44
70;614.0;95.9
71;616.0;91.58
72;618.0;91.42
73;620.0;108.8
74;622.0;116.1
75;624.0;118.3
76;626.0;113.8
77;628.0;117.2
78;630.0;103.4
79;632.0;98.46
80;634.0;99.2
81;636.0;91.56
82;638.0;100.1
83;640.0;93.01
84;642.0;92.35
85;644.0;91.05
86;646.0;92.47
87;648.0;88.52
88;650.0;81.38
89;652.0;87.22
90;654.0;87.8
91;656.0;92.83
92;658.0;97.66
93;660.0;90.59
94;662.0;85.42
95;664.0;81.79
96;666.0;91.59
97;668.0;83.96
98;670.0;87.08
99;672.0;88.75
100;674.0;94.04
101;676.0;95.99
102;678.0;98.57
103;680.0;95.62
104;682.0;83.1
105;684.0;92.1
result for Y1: -3038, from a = 106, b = 107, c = 96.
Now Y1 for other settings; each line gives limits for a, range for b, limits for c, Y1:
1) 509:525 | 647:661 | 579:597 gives -128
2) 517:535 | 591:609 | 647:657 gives -208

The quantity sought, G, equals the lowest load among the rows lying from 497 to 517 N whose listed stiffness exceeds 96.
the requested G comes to 498.0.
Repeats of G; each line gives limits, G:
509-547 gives 532.0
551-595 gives 552.0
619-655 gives 620.0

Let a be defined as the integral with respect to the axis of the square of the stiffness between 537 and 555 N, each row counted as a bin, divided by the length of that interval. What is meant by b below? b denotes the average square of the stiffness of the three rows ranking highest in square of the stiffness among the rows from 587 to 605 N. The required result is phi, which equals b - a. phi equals 1043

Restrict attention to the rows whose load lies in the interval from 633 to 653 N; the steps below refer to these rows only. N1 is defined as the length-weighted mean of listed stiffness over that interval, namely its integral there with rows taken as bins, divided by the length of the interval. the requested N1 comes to 92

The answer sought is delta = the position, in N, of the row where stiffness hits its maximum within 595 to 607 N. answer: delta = 604.0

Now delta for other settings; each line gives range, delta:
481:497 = 494.0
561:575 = 566.0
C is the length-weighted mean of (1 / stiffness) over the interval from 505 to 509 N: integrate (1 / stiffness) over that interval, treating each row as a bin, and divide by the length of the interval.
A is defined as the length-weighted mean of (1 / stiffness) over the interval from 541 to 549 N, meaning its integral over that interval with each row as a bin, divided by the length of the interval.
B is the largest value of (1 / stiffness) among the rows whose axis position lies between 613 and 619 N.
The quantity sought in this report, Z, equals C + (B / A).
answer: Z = 1.16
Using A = 0.0095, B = 0.0109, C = 0.0122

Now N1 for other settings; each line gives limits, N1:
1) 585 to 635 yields 104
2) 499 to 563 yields 92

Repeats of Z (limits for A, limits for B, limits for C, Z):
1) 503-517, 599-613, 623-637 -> 0.84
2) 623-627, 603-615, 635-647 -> 1.25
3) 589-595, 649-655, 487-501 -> 1.28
